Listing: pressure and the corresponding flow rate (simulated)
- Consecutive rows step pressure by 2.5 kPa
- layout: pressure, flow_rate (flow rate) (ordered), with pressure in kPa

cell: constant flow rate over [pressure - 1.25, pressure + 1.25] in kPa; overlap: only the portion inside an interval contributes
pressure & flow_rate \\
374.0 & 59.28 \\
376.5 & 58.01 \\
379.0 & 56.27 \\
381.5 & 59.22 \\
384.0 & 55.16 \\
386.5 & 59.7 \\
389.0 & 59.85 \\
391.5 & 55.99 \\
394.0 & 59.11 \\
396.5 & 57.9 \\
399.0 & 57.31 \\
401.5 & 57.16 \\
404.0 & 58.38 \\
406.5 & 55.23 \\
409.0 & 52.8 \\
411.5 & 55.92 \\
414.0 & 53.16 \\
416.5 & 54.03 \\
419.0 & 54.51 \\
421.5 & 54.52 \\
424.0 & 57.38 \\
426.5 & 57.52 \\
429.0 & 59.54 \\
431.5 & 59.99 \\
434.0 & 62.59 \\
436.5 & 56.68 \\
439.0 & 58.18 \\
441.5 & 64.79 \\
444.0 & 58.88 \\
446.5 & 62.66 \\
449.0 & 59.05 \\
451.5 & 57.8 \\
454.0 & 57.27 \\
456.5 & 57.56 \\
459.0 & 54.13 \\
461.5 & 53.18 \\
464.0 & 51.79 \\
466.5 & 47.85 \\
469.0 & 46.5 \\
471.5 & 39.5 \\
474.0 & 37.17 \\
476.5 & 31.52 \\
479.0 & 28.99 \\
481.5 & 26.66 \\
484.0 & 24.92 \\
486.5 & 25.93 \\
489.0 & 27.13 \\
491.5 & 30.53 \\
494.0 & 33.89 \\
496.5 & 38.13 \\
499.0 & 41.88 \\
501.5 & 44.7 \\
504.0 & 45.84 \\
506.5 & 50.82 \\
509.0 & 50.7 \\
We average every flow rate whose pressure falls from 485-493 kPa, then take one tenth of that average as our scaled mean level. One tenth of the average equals 2.8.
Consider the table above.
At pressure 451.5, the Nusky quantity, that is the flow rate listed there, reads 57.8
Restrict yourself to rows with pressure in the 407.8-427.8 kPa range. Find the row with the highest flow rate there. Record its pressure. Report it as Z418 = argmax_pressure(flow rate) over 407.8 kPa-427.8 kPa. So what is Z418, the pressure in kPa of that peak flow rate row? 426.5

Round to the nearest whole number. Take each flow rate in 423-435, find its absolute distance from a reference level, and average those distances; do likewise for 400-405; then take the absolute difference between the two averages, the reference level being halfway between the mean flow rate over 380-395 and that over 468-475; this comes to 2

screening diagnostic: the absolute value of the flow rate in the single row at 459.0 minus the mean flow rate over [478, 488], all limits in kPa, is 28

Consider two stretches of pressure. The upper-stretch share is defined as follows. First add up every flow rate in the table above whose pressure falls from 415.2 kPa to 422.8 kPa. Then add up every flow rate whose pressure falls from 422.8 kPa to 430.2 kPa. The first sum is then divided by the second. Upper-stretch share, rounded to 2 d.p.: 0.93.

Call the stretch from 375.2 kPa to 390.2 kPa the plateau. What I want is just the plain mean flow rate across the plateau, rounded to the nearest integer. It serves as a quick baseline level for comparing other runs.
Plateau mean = 58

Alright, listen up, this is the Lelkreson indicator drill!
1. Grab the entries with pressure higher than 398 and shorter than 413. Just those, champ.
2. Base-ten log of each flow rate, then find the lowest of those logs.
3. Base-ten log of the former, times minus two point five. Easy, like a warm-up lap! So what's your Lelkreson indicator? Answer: -0.590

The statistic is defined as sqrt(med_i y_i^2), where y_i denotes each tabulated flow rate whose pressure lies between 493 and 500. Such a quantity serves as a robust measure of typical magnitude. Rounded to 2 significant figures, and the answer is 38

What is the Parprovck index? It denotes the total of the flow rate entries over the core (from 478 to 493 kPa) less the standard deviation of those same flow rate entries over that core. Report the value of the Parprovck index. 162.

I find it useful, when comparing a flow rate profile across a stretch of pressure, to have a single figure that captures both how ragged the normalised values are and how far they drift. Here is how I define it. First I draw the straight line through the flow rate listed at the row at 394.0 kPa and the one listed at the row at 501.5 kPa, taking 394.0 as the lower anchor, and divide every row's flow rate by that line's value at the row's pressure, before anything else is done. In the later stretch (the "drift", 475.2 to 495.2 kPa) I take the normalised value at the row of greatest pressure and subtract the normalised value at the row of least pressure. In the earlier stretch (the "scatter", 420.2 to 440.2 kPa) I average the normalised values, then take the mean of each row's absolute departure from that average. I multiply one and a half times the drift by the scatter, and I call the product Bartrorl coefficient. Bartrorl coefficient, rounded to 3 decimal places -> 0.005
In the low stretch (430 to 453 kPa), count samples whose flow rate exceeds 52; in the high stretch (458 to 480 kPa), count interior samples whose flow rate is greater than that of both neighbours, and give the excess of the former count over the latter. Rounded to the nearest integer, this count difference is 9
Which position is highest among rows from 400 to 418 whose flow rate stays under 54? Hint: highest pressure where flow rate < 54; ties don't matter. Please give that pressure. 414.0 kPa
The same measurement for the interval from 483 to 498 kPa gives 496.5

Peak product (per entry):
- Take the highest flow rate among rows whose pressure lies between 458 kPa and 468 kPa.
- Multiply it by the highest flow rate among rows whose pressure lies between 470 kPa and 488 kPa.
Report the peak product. 2138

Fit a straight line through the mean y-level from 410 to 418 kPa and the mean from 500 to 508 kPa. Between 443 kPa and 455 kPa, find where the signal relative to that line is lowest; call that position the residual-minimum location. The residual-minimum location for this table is 454.0 kPa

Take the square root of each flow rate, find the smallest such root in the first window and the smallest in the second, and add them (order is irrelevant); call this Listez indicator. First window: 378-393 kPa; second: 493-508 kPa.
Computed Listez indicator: 13.2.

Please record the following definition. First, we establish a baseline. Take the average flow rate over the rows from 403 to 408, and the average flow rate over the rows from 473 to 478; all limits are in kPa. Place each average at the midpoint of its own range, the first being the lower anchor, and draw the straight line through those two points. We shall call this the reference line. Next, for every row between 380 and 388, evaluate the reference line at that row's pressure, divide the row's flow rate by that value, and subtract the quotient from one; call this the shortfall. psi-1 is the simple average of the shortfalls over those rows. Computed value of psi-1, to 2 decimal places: 0.09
